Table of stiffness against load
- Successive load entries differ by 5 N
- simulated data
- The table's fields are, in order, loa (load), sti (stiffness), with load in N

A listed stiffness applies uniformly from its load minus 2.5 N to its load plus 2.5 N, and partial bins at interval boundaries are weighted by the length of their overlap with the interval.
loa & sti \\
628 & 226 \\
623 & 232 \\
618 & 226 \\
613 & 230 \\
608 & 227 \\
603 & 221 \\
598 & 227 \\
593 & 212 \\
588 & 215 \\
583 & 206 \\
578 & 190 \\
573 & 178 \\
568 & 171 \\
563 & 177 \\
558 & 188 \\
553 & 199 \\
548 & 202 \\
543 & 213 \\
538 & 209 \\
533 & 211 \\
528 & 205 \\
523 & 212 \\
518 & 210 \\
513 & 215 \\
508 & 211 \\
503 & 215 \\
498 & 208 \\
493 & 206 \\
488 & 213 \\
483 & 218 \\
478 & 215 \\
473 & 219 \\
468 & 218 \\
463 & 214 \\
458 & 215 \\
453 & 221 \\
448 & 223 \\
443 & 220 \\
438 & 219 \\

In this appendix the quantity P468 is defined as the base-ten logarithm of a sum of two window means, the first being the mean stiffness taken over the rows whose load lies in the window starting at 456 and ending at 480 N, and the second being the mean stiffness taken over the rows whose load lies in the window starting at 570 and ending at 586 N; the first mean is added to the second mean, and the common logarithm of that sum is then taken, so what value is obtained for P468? 2.61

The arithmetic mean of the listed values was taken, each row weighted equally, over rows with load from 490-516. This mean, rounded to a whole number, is 211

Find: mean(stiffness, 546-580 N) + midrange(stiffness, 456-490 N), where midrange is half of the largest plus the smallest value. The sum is 402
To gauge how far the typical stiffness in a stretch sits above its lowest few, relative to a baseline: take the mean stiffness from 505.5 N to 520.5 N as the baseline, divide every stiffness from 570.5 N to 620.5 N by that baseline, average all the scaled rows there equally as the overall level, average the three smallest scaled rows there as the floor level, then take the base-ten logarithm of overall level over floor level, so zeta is 0.047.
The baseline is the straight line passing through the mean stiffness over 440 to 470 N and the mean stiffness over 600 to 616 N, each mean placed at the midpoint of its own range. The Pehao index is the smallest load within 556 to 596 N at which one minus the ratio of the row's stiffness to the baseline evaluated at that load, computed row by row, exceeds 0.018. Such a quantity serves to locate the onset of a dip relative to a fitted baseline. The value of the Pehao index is 558 N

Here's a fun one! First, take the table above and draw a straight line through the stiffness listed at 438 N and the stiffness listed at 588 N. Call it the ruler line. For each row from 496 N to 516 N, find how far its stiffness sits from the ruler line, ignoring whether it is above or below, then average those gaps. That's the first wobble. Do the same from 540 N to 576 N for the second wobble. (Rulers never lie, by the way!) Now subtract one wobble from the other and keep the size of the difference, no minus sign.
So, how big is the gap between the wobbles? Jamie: 21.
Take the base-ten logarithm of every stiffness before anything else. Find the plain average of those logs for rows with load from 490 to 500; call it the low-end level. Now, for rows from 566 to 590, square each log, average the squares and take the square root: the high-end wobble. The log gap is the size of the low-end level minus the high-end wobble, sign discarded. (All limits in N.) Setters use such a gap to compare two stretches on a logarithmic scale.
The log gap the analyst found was 0.034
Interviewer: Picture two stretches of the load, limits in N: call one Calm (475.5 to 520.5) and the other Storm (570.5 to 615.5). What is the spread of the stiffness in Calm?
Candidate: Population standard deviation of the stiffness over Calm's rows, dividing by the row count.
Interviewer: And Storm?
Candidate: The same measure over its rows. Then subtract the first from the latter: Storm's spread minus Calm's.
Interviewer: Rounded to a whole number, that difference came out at 13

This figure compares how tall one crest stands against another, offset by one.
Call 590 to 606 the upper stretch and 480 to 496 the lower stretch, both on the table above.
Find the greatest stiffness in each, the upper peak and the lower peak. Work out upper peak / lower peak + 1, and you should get 2.04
